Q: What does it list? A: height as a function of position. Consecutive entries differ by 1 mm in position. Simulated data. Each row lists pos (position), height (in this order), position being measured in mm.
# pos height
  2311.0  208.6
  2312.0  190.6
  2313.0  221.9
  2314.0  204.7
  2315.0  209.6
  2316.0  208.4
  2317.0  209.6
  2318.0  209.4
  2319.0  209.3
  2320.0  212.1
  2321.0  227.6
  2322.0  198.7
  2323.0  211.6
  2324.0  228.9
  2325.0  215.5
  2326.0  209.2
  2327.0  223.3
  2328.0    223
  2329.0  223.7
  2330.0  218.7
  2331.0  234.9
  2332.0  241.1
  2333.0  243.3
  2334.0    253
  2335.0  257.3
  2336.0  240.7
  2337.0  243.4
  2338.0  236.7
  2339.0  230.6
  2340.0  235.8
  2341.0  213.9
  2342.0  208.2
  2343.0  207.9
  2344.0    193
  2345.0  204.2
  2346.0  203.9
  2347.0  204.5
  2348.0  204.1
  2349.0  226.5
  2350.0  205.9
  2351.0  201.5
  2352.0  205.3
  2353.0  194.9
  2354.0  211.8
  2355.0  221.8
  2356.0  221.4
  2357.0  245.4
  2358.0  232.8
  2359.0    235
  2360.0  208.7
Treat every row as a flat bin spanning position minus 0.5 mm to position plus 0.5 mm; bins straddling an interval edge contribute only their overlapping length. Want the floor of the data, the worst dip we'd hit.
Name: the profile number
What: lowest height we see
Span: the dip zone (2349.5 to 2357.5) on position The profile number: 194.9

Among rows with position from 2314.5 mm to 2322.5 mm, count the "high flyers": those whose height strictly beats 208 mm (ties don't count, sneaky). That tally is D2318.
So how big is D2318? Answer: 7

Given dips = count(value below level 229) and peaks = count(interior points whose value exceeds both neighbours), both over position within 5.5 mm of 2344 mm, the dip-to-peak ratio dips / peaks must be 3.0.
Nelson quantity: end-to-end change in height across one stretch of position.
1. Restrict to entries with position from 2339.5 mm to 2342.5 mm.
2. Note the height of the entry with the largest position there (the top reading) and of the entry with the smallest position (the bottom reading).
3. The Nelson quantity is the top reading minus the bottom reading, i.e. -28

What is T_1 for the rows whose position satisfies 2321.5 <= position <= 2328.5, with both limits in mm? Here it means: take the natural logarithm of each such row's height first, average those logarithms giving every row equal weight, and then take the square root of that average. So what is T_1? 2.32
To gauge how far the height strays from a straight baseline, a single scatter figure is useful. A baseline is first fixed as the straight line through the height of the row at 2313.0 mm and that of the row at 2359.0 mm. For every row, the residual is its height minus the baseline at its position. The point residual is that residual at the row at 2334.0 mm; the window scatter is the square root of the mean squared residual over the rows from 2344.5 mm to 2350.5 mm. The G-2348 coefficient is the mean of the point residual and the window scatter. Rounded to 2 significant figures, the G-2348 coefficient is 25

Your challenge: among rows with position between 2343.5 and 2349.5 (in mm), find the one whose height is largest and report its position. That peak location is 2349.0 mm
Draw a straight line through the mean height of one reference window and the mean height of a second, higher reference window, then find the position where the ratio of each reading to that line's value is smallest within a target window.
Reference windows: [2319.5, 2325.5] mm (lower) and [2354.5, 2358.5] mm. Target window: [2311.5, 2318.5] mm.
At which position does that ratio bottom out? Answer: 2312.0 mm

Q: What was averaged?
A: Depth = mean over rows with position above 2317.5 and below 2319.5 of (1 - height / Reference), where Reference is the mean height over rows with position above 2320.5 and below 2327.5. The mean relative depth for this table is 0.03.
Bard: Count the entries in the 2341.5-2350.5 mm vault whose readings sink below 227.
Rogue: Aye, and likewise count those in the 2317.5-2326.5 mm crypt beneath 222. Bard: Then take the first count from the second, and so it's -2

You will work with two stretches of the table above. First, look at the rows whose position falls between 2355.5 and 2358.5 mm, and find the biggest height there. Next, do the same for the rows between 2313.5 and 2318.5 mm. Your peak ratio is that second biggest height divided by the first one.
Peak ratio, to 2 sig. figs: 0.85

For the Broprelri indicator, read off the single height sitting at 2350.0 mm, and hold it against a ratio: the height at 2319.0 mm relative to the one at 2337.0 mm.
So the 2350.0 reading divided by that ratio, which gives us 239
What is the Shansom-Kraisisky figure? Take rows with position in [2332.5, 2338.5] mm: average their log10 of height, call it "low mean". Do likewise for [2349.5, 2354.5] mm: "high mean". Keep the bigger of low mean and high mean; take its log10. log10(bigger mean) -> 0.378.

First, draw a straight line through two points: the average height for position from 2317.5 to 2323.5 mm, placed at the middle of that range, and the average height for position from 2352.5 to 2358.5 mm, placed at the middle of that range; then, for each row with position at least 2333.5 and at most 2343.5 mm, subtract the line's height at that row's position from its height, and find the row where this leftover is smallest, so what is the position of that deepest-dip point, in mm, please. 2343.0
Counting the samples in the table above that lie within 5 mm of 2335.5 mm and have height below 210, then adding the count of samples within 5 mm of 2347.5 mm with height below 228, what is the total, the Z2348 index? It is 10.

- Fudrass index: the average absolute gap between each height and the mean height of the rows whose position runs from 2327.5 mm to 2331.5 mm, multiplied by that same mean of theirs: 1106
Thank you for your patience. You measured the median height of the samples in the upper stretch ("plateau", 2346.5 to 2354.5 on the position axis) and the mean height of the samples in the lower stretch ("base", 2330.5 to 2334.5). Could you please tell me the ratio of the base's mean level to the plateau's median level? 1.19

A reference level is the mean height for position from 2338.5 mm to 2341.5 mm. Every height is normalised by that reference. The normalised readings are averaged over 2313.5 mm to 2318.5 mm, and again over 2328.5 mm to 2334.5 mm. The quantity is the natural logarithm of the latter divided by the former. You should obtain 0.12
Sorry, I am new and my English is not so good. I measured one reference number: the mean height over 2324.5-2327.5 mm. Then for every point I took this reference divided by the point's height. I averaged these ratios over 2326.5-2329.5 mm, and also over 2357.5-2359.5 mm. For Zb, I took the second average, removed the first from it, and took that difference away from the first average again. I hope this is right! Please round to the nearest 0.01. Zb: 1.01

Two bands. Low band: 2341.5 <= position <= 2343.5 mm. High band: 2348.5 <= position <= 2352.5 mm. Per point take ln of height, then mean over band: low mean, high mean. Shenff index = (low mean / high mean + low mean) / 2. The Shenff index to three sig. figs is 3.17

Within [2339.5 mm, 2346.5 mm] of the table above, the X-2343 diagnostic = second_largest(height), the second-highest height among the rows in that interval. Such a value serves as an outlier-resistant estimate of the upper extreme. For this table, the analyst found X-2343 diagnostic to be 213.9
